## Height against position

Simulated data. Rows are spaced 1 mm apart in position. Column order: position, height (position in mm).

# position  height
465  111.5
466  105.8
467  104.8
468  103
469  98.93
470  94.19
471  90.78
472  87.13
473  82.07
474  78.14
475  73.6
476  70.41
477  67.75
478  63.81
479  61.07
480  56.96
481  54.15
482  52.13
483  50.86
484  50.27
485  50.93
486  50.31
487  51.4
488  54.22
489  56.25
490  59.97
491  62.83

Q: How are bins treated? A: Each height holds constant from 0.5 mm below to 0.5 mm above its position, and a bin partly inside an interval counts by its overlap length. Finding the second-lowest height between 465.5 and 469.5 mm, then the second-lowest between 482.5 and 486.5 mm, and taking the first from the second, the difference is -53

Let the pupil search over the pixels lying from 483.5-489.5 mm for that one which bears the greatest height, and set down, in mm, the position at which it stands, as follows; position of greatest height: 489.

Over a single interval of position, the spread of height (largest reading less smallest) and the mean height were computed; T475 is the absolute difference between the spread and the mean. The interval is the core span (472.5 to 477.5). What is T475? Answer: 60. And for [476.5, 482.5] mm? 44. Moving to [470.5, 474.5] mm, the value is 72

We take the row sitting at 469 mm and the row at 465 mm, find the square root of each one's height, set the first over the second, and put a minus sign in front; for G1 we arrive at -0.94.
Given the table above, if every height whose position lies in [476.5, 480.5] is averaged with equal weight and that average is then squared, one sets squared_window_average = 3893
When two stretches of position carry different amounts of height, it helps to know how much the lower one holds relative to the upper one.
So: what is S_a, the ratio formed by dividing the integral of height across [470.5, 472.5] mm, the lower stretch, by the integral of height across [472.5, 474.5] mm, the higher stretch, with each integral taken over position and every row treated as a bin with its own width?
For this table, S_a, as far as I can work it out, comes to 1.11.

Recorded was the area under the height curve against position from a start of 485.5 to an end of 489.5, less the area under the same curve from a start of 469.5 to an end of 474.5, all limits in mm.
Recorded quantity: -220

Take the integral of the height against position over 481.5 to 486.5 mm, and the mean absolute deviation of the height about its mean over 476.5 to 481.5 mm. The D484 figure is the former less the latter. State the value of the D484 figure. 250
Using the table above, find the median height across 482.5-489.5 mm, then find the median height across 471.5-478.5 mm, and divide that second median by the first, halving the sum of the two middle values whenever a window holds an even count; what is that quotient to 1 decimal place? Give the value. 1.4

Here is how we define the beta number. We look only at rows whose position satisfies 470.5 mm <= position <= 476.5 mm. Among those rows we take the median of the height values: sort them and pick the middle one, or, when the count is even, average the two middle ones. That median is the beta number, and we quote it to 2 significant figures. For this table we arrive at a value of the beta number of 80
